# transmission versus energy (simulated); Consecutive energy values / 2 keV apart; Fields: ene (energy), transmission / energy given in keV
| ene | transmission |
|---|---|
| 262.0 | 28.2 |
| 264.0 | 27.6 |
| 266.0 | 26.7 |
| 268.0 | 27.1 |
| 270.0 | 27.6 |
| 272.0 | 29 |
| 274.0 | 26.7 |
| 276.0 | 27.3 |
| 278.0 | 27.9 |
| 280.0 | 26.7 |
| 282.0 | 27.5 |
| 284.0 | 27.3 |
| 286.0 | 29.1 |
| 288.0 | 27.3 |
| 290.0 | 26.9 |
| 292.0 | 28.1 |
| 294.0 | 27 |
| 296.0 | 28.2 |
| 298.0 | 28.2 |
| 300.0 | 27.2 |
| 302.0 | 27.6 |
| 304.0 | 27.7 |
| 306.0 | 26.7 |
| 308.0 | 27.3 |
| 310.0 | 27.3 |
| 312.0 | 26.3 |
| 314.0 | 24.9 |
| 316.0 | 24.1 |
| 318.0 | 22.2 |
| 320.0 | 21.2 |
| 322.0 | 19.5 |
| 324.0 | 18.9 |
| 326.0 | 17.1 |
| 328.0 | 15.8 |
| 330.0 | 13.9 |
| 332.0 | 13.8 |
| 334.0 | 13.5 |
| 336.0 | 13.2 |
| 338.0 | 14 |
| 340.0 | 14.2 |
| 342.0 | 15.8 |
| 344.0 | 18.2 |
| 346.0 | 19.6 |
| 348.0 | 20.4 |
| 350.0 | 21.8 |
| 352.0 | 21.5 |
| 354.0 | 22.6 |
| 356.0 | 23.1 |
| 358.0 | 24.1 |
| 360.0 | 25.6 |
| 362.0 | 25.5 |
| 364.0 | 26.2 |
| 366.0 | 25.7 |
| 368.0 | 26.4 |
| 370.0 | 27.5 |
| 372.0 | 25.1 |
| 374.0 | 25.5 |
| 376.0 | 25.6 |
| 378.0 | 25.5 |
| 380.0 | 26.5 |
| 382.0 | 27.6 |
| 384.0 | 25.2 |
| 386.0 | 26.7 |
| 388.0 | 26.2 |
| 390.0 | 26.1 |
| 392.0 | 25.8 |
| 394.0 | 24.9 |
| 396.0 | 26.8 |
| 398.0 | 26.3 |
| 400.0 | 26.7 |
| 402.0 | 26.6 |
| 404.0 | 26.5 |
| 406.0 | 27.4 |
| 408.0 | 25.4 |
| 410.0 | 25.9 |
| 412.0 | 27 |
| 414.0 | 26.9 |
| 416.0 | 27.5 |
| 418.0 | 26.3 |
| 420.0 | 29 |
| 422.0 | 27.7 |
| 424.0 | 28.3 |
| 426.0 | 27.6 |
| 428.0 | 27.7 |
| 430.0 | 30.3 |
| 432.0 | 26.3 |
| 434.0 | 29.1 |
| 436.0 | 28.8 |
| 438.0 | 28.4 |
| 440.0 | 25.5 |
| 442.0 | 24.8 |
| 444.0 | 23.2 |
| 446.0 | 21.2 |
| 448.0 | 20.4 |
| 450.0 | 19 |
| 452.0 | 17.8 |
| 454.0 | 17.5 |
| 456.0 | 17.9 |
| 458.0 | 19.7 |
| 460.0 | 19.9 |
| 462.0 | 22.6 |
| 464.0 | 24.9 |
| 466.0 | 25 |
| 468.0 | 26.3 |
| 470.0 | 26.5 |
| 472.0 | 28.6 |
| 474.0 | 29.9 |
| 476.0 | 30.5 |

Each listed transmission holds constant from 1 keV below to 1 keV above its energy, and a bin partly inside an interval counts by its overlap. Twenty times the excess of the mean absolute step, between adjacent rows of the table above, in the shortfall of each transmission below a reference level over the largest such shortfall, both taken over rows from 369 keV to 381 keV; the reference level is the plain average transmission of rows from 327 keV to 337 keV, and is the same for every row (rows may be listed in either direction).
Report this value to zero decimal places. 237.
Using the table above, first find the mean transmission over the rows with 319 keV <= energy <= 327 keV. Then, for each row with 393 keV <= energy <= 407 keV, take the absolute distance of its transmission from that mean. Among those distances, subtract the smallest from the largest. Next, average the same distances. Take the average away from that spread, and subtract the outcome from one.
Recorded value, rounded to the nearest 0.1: 5.8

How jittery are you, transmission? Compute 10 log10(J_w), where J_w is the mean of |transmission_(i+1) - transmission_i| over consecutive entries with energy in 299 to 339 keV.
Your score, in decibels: -0.5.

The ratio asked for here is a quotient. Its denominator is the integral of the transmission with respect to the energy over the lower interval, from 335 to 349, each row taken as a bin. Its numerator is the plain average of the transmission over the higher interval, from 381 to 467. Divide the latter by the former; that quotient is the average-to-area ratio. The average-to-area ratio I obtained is 0.11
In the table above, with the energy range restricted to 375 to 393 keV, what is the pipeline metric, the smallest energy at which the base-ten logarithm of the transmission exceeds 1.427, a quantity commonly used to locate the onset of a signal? 382.0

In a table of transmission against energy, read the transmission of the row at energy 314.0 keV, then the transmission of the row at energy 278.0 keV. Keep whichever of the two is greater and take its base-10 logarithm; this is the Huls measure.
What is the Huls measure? 1.45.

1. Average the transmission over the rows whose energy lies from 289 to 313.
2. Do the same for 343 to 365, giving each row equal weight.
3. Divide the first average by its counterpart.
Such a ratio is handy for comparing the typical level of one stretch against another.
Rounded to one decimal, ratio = 1.2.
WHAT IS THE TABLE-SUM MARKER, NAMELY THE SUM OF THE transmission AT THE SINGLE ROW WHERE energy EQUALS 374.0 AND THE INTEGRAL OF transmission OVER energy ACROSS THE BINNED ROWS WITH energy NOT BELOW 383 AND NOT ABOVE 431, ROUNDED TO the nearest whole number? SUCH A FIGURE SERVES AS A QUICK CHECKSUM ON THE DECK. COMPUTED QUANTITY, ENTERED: 1315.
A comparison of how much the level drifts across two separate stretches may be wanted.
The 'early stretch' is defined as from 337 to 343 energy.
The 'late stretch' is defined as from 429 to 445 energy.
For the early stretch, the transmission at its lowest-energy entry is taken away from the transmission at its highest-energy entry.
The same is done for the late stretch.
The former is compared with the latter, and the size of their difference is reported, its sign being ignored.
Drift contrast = 8.9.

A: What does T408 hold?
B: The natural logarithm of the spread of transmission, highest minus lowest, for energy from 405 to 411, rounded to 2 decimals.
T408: 0.69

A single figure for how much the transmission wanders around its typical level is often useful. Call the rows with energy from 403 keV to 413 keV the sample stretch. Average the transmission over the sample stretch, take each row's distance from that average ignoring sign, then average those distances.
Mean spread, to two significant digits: 0.63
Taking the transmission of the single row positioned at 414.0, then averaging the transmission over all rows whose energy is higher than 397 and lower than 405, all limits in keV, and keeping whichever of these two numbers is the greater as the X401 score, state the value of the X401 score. 26.9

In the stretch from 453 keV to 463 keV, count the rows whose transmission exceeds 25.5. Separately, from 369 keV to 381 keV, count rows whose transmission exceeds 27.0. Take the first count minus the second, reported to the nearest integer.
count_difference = -1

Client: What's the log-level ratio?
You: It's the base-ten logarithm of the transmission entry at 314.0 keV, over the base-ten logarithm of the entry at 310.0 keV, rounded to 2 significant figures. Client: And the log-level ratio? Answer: 0.97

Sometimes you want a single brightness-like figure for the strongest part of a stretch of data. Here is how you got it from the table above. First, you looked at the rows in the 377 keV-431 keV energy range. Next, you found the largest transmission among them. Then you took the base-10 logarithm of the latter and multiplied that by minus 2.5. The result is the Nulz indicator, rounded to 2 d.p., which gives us -3.70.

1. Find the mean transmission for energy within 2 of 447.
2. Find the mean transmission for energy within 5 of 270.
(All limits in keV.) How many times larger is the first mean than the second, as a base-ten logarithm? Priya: -0.12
